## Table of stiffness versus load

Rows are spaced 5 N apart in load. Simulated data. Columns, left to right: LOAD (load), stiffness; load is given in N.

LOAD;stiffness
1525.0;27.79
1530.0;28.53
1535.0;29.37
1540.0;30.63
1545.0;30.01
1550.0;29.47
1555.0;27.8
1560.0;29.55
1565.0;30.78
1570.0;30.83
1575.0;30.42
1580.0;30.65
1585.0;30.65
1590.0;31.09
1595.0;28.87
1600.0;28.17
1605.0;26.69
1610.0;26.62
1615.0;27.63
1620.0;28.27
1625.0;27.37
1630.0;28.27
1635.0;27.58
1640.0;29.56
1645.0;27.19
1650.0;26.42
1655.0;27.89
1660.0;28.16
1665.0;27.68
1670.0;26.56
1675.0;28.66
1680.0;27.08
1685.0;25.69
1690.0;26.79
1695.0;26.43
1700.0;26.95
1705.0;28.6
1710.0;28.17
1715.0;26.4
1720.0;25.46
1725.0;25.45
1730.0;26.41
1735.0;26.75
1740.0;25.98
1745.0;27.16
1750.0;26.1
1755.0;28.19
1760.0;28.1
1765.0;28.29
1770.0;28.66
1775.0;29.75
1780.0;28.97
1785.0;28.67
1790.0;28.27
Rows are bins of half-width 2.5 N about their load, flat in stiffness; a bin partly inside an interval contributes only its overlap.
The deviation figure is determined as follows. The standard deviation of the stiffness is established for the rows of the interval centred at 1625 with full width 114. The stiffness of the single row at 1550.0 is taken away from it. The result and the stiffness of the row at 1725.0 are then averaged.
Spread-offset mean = -1.3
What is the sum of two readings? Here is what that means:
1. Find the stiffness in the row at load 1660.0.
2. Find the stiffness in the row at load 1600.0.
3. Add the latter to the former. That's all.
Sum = 56.3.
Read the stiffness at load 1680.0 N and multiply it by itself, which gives 733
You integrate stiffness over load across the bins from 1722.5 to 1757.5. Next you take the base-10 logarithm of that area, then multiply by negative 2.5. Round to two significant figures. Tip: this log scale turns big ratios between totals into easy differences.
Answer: -7.4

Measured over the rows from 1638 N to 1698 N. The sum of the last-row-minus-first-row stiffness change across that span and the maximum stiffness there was 26.4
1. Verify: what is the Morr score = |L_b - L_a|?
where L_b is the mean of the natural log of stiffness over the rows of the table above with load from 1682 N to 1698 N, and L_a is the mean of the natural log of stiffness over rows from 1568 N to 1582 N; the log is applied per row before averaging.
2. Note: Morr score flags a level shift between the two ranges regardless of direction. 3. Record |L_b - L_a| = 0.15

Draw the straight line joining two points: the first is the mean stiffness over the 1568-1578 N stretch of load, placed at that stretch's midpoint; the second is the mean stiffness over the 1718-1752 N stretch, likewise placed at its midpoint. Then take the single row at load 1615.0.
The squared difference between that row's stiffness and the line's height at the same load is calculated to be 3.4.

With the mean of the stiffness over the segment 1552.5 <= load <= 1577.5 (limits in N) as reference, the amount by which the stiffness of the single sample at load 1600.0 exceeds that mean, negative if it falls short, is -1.7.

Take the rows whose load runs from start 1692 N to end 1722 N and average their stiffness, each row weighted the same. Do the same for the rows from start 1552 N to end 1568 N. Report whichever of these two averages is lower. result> 27.0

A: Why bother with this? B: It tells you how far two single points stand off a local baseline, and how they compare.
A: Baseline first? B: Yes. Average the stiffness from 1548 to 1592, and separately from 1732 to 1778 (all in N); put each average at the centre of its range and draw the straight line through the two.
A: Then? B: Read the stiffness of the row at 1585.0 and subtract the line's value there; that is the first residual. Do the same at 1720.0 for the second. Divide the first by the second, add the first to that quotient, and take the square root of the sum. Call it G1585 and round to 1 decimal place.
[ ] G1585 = 0.7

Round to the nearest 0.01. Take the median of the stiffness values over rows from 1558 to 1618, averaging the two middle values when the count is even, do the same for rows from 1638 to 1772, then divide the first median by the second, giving 1.11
